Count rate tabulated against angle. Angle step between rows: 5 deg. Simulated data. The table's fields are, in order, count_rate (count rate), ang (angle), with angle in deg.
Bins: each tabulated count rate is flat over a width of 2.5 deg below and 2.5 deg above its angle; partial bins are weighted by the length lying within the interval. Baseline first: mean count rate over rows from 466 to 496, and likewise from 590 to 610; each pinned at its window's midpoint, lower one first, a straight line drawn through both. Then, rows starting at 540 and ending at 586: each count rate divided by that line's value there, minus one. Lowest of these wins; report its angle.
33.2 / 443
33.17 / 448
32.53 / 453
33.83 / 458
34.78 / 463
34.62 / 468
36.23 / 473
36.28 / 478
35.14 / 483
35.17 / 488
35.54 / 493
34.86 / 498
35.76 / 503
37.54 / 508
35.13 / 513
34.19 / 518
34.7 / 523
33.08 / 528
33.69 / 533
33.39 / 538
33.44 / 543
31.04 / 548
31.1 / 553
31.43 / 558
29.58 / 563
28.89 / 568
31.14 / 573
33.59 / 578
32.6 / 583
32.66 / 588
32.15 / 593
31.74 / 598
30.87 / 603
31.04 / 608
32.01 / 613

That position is 568 deg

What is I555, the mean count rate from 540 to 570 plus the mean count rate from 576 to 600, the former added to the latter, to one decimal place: 63.5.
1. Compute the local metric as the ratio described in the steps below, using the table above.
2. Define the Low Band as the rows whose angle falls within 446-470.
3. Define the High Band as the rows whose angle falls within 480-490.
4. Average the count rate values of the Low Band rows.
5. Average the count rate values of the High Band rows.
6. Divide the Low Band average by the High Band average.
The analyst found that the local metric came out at 0.96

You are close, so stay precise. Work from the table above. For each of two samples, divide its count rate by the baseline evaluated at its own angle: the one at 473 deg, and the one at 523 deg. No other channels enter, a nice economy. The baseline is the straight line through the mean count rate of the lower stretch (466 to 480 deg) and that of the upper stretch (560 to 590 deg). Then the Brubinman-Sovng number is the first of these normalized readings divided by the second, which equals 0.98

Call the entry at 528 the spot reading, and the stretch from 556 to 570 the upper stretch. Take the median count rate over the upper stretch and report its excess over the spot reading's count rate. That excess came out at -3.5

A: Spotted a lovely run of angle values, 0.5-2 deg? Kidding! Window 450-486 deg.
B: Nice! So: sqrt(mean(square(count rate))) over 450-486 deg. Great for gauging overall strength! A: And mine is 35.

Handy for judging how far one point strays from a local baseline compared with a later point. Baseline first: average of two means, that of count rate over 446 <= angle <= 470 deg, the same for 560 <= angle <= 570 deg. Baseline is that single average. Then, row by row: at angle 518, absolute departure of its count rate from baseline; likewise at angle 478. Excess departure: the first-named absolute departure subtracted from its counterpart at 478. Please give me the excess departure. 2.1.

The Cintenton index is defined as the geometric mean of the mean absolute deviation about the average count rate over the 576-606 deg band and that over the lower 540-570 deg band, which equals 0.87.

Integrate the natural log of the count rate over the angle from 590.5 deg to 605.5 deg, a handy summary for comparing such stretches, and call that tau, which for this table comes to 51.8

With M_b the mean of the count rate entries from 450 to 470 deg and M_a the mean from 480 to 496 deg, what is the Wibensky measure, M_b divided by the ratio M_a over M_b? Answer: 32.6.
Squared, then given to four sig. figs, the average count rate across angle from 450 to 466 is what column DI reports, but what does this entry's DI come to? 1137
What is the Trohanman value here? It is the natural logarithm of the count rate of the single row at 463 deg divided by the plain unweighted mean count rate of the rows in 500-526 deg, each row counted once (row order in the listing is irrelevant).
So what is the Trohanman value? -0.02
